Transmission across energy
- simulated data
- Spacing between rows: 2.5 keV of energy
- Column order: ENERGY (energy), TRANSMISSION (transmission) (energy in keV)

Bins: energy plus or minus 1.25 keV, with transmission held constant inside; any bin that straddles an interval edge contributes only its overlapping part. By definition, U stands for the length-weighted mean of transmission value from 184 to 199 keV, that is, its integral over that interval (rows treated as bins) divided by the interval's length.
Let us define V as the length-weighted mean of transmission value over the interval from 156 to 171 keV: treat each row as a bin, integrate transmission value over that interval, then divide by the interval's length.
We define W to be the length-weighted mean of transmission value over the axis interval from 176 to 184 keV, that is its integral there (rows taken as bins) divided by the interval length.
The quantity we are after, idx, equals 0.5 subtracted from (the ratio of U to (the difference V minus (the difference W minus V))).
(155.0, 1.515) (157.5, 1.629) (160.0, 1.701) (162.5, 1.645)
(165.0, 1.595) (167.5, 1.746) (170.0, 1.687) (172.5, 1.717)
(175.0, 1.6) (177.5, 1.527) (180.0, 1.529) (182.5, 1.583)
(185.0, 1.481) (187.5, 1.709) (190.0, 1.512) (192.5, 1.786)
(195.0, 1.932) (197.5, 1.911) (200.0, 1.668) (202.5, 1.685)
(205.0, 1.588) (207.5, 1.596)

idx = 0.47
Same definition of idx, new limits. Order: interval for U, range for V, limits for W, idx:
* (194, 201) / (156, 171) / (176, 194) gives 0.56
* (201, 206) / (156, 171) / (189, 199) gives 0.57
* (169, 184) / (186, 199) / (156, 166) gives 0.35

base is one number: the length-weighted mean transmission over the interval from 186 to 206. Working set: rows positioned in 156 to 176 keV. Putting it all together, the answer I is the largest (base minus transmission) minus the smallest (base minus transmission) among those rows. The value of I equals 0.15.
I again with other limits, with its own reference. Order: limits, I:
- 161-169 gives 0.15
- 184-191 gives 0.23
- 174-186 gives 0.12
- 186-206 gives 0.42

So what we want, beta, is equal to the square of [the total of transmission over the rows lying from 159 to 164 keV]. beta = 11.2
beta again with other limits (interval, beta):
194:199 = 14.8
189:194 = 10.9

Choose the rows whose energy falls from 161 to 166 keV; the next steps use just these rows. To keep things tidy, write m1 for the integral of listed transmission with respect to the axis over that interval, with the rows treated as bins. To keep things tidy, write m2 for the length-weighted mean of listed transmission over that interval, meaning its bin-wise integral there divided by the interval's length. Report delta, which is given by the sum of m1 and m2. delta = 10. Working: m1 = 8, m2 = 1.63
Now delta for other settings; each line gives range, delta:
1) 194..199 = 11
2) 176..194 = 30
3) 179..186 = 12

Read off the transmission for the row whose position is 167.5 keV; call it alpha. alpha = 1.746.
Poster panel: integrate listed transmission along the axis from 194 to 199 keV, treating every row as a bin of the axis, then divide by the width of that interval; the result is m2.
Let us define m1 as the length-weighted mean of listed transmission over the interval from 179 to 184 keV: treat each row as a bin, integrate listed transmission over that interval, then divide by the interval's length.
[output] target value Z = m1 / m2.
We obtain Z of 0.81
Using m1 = 1.55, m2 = 1.91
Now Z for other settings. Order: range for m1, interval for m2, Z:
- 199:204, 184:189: 1.05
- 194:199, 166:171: 1.11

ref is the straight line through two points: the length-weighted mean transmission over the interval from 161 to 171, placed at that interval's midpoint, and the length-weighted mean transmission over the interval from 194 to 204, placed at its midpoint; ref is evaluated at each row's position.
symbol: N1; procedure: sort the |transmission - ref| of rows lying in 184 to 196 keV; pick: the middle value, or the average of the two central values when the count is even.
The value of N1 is 0.156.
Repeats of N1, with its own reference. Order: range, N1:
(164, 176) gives 0.070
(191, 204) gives 0.126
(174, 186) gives 0.184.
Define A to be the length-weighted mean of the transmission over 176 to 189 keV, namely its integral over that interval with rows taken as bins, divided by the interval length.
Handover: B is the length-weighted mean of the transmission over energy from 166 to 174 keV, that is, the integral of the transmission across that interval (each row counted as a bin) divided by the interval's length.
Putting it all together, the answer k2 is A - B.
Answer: -0.14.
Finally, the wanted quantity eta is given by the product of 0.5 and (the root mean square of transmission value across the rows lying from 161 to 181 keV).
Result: 0.82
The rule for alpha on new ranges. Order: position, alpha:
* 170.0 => 1.687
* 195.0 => 1.932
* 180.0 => 1.529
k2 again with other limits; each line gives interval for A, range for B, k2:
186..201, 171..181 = 0.15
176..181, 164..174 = -0.15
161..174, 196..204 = -0.08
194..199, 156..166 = 0.27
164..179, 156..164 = -0.01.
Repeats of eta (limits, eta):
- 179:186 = 0.77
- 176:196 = 0.82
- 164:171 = 0.84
